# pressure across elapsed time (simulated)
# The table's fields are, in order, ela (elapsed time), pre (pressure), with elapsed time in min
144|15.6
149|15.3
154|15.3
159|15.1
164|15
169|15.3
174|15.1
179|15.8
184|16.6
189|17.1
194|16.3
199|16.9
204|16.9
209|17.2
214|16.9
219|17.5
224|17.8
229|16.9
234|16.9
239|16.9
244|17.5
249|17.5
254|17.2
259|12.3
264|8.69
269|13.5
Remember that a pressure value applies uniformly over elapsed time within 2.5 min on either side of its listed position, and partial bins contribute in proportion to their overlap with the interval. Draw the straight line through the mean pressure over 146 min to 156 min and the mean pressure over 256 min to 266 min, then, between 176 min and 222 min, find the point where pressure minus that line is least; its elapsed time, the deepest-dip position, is 179 min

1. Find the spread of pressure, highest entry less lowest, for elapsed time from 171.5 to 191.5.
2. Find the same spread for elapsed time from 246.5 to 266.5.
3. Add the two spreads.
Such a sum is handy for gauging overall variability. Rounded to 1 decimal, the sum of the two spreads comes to 10.8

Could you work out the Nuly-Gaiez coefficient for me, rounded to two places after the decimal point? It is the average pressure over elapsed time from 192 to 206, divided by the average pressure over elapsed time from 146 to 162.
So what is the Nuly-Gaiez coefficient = 1.10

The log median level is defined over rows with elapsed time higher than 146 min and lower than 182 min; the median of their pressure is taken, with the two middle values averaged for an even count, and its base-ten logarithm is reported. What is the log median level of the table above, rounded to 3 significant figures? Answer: 1.18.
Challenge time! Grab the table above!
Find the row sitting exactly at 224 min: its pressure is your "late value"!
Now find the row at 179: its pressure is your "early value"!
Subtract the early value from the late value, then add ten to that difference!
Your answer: 12.0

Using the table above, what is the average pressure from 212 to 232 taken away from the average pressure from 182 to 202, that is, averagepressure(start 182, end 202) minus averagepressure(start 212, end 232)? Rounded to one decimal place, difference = -0.5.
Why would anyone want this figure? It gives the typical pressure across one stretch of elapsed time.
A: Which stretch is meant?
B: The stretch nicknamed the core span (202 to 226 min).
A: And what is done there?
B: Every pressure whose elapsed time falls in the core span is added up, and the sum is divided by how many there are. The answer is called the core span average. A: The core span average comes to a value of 17.3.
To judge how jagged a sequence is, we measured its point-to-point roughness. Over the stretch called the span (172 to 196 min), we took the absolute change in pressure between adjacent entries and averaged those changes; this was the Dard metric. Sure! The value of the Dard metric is 0.70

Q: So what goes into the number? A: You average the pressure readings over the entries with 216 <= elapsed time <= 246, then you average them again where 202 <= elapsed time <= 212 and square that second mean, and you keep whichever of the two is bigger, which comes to 291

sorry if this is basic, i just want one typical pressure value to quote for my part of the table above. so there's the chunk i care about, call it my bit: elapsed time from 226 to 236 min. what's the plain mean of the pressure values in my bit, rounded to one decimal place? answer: 16.9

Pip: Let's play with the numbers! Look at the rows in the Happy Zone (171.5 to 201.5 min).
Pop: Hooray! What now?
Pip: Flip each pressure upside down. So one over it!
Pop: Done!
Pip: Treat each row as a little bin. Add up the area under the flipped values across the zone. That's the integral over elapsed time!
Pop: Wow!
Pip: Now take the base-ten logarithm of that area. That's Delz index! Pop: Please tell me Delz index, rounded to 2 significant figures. 0.27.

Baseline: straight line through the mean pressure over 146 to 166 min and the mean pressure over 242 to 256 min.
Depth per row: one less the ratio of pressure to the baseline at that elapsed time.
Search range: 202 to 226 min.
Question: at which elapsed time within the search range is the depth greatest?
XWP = 214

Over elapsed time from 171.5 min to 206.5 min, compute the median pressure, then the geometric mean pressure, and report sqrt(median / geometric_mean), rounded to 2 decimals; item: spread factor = 1.01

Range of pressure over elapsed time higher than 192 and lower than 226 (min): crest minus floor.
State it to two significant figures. 1.5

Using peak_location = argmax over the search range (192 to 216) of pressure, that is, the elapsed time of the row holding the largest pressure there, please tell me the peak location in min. 209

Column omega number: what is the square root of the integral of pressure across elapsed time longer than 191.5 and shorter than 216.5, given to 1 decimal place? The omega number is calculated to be 20.5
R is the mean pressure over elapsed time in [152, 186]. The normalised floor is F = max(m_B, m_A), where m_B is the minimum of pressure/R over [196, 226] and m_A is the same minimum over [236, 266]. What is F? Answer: 1.09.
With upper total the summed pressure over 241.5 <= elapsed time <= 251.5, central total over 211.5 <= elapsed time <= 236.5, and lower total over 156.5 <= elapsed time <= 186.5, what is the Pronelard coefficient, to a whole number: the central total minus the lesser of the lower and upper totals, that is 51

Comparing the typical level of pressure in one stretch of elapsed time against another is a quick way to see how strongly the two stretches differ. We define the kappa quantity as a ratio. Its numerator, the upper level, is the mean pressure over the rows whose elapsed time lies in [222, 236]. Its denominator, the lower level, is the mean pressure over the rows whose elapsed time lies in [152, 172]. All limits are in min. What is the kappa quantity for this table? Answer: 1.13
